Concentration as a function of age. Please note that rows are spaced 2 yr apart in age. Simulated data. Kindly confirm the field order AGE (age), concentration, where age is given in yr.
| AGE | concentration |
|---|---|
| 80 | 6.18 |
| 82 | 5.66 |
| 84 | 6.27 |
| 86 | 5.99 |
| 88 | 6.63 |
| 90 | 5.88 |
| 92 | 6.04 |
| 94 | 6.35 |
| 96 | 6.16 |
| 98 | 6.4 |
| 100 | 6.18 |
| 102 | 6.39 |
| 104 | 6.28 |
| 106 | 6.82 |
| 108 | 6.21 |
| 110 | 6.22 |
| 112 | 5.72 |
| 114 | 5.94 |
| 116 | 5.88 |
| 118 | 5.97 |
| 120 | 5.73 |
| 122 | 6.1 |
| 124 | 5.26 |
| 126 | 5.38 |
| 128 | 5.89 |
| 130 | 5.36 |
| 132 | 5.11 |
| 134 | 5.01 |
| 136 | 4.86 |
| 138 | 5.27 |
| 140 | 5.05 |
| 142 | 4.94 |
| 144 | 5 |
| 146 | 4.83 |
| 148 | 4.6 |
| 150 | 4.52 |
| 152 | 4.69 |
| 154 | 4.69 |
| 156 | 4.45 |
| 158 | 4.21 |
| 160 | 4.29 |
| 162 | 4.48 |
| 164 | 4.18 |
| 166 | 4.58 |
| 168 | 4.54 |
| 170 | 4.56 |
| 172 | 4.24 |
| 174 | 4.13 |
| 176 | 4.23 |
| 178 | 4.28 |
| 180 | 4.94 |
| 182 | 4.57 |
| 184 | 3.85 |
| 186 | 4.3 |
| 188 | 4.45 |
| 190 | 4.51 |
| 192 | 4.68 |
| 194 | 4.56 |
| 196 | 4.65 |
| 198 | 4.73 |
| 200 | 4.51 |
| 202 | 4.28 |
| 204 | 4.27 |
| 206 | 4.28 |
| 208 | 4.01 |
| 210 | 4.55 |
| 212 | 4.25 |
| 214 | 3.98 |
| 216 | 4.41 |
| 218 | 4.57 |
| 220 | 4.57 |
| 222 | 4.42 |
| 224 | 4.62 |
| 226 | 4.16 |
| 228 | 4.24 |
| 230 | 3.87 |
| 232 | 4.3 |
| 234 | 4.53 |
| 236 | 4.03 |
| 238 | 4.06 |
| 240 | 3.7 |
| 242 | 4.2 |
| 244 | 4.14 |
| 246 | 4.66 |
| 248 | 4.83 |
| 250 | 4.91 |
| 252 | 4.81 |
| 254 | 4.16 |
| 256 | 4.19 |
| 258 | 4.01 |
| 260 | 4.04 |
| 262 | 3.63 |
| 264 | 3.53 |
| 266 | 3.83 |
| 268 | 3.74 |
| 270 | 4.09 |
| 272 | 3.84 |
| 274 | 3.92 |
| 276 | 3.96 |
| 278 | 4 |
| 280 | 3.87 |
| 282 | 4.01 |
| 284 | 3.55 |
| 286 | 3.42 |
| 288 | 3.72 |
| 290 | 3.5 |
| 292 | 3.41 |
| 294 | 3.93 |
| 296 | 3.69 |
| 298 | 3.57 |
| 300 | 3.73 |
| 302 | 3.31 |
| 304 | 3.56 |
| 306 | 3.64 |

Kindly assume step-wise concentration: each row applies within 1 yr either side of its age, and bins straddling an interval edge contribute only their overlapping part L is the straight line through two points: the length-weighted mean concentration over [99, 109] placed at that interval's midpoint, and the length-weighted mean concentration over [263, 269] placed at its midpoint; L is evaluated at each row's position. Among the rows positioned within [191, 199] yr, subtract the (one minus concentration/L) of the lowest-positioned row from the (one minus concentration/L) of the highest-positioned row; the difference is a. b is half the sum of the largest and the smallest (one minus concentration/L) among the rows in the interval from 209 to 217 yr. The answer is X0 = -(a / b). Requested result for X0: 0.4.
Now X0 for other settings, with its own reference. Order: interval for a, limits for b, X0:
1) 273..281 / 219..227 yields -6.2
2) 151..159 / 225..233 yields -1.6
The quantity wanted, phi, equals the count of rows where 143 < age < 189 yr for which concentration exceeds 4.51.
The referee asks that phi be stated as 11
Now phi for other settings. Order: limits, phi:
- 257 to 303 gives 0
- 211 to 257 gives 8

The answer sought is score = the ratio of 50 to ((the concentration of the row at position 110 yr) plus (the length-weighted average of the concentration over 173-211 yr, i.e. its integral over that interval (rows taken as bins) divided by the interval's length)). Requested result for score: 4.70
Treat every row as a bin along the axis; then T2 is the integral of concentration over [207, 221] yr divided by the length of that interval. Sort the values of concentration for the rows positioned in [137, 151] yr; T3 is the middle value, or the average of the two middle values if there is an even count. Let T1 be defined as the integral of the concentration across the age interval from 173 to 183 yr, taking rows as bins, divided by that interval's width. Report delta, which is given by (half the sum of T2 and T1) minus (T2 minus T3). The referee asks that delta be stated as 5.0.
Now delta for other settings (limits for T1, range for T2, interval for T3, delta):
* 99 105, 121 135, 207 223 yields 4.8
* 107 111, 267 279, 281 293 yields 4.7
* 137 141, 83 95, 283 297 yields 3.0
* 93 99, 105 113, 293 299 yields 3.7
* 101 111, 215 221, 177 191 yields 5.4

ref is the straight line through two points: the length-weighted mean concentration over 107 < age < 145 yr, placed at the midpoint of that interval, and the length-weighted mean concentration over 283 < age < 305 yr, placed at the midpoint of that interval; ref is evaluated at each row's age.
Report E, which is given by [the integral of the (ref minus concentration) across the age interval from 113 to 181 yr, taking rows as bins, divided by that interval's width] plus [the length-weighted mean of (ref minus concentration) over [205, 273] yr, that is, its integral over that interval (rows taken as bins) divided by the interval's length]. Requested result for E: 0.37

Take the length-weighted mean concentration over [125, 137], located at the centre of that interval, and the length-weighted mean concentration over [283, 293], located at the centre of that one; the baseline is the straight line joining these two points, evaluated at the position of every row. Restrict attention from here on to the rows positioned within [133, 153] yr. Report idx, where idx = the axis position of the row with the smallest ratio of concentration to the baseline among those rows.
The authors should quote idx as 150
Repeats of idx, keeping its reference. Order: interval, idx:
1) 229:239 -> 230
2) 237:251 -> 240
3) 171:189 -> 184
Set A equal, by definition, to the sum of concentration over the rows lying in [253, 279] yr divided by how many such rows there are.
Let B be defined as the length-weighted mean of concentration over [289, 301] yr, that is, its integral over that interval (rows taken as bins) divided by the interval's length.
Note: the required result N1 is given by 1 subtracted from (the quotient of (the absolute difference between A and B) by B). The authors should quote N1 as -0.92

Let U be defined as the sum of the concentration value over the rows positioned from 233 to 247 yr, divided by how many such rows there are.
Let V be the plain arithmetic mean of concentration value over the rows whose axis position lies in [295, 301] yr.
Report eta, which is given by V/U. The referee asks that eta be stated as 0.87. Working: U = 4.2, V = 3.7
